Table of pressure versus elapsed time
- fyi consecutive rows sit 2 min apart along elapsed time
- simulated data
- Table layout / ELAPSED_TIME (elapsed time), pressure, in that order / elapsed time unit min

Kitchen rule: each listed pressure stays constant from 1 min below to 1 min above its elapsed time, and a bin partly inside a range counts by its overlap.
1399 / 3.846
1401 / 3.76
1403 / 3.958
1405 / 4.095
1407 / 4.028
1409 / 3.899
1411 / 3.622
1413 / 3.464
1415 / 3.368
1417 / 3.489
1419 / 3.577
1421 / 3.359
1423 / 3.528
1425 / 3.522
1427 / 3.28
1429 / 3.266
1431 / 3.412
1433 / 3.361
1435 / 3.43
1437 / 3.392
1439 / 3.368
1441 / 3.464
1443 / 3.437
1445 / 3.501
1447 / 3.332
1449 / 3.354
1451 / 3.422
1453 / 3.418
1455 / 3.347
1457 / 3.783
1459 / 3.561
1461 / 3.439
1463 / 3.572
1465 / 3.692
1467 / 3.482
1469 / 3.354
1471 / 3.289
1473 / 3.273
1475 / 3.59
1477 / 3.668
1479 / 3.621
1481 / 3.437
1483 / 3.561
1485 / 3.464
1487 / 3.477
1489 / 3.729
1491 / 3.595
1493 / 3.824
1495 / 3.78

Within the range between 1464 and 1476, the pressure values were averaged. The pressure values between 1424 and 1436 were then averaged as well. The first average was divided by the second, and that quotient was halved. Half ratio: 0.510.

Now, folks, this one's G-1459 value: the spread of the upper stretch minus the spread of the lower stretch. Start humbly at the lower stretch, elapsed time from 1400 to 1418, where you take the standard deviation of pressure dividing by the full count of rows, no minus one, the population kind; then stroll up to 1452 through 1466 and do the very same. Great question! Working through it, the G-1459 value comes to -0.11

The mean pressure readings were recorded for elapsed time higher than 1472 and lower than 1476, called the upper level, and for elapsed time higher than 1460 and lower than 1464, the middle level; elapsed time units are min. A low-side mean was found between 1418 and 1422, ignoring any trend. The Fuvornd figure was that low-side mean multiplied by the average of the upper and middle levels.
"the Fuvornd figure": 12.0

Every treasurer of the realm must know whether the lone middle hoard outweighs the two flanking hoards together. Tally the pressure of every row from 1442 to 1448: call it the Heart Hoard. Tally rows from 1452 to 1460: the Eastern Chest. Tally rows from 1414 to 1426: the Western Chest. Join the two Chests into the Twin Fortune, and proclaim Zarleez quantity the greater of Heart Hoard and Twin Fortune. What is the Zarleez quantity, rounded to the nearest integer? 35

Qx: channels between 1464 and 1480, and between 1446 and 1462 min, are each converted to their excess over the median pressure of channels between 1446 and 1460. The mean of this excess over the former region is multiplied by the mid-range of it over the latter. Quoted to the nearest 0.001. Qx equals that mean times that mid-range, 0.011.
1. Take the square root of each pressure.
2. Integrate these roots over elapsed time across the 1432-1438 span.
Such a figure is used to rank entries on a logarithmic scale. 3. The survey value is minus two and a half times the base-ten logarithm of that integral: -2.6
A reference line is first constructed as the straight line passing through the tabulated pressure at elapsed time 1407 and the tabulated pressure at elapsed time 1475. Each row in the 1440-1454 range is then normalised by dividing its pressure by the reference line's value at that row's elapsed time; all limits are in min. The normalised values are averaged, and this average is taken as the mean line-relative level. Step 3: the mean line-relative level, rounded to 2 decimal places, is 0.91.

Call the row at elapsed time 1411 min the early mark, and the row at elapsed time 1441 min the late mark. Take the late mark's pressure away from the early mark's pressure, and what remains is 0.16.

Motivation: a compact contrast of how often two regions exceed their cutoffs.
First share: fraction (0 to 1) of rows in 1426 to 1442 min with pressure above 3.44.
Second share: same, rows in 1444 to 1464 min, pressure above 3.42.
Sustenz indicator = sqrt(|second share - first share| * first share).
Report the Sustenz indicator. 0.24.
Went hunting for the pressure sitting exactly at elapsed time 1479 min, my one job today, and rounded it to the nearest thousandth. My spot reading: 3.621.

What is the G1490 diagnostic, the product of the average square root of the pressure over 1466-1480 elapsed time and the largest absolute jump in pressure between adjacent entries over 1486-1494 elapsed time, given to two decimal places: 0.47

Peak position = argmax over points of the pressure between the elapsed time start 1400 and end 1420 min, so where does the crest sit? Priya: 1405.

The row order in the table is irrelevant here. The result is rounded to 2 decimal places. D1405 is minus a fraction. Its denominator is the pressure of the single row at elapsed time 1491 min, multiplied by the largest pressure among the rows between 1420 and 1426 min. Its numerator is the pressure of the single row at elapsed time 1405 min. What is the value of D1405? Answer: -0.32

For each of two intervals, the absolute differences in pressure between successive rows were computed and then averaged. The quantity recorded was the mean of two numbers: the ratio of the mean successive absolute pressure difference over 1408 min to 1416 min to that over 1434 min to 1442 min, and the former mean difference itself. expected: 1.77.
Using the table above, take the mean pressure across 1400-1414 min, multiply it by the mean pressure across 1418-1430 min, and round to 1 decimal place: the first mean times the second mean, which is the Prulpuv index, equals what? 13.1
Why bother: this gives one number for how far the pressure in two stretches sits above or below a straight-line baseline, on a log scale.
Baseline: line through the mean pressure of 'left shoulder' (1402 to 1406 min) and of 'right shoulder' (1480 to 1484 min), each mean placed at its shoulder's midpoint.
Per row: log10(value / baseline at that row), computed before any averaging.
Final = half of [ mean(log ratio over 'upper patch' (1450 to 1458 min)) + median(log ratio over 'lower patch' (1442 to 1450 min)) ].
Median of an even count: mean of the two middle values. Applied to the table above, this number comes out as -0.0332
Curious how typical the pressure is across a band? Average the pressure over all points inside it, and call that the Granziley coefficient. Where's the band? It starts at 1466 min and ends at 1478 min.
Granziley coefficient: 3.44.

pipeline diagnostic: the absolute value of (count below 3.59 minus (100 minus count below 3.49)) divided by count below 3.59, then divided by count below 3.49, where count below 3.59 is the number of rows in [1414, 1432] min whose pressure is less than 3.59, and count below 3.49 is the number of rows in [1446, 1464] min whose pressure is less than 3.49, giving 1.57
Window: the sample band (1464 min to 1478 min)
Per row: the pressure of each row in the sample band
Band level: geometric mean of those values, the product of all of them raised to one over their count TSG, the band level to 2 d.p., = 3.47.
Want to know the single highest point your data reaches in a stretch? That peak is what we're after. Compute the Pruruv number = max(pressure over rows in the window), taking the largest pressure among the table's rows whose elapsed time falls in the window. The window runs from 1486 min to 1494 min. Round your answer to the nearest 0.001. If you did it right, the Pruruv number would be 3.824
